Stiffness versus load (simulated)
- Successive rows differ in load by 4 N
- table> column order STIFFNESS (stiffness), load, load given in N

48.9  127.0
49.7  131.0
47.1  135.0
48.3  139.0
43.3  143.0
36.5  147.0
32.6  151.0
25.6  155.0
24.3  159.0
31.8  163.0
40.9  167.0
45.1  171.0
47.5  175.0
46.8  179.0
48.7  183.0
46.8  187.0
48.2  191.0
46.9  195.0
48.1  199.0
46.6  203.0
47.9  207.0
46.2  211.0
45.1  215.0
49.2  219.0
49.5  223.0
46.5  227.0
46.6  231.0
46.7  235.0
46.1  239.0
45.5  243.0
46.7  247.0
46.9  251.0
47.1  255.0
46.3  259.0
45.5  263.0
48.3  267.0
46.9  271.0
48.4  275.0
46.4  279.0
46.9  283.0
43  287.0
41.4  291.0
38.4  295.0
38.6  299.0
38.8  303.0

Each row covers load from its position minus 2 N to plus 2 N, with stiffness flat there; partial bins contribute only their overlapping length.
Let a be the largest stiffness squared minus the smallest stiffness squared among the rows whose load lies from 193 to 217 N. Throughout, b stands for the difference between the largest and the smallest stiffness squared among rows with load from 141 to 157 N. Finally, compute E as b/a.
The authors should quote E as 4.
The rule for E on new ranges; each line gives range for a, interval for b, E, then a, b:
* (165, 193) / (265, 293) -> 1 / 699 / 629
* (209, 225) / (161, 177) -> 3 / 416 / 1245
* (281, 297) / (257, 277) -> 0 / 725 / 272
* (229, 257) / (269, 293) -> 4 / 148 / 629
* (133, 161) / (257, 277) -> 0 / 1742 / 272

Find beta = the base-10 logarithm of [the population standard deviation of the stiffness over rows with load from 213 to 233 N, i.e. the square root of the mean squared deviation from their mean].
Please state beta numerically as 0.23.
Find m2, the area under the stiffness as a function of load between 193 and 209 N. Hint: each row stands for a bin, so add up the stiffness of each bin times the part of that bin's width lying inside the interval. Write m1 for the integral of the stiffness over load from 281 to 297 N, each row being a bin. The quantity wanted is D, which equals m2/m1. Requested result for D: 1.12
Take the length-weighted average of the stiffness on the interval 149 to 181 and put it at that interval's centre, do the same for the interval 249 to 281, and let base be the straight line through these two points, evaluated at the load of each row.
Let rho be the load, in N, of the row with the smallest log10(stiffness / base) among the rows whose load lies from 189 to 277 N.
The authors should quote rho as 263.0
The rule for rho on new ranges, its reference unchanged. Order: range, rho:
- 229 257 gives 243.0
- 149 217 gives 159.0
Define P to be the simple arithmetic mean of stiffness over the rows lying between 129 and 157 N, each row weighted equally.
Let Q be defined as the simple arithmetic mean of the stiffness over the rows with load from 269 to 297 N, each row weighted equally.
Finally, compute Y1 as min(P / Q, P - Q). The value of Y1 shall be -4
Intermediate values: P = 40.4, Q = 44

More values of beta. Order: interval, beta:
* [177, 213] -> -0.08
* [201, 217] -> 0.00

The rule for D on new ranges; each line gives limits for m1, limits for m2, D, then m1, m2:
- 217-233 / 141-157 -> 0.72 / 767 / 552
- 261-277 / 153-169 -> 0.65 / 756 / 490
